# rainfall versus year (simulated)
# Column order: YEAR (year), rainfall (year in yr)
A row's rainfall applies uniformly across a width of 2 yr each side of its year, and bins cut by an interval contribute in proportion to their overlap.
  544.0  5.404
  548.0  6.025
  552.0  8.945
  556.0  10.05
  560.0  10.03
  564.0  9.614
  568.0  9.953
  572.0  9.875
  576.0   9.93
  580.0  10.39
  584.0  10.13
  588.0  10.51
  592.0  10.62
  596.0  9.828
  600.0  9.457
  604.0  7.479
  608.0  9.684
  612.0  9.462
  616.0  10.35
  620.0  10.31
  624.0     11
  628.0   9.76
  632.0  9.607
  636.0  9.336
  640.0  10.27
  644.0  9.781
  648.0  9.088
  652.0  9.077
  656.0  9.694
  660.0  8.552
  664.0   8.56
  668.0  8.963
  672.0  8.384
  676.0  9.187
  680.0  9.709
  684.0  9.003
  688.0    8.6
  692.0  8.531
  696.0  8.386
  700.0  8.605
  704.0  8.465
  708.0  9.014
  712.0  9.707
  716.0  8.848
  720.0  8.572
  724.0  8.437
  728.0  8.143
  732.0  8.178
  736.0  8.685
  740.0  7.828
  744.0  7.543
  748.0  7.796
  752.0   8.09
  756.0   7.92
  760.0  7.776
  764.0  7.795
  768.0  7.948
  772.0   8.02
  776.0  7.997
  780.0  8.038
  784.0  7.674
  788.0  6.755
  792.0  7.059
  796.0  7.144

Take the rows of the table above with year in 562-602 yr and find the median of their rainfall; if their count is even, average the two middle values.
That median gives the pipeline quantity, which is 9.9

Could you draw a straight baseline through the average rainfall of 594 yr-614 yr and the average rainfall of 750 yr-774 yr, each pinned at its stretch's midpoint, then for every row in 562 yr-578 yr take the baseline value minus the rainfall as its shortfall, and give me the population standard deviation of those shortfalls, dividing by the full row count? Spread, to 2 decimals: 0.16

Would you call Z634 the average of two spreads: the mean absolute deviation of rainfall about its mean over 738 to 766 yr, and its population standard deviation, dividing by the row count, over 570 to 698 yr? 0.44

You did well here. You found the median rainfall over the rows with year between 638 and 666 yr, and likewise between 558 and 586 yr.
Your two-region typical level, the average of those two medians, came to 9.52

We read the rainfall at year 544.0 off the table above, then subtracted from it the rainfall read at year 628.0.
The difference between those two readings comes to -4.4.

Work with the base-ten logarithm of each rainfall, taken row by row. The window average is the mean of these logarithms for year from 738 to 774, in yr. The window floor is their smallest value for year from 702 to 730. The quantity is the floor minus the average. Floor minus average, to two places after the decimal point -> 0.02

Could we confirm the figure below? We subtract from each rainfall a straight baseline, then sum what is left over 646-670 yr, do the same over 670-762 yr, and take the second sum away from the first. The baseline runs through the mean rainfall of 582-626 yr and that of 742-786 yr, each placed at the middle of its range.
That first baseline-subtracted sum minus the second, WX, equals -1.7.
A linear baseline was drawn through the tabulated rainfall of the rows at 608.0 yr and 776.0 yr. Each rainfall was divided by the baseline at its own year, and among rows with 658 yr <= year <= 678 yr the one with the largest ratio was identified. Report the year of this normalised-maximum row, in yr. 676.0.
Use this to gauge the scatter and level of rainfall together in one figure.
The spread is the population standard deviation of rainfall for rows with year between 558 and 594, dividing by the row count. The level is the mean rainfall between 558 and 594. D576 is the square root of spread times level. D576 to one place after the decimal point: 1.8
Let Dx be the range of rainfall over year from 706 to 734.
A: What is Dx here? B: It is 1.56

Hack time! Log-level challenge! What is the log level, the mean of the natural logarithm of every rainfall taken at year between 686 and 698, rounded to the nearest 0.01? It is 2.14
